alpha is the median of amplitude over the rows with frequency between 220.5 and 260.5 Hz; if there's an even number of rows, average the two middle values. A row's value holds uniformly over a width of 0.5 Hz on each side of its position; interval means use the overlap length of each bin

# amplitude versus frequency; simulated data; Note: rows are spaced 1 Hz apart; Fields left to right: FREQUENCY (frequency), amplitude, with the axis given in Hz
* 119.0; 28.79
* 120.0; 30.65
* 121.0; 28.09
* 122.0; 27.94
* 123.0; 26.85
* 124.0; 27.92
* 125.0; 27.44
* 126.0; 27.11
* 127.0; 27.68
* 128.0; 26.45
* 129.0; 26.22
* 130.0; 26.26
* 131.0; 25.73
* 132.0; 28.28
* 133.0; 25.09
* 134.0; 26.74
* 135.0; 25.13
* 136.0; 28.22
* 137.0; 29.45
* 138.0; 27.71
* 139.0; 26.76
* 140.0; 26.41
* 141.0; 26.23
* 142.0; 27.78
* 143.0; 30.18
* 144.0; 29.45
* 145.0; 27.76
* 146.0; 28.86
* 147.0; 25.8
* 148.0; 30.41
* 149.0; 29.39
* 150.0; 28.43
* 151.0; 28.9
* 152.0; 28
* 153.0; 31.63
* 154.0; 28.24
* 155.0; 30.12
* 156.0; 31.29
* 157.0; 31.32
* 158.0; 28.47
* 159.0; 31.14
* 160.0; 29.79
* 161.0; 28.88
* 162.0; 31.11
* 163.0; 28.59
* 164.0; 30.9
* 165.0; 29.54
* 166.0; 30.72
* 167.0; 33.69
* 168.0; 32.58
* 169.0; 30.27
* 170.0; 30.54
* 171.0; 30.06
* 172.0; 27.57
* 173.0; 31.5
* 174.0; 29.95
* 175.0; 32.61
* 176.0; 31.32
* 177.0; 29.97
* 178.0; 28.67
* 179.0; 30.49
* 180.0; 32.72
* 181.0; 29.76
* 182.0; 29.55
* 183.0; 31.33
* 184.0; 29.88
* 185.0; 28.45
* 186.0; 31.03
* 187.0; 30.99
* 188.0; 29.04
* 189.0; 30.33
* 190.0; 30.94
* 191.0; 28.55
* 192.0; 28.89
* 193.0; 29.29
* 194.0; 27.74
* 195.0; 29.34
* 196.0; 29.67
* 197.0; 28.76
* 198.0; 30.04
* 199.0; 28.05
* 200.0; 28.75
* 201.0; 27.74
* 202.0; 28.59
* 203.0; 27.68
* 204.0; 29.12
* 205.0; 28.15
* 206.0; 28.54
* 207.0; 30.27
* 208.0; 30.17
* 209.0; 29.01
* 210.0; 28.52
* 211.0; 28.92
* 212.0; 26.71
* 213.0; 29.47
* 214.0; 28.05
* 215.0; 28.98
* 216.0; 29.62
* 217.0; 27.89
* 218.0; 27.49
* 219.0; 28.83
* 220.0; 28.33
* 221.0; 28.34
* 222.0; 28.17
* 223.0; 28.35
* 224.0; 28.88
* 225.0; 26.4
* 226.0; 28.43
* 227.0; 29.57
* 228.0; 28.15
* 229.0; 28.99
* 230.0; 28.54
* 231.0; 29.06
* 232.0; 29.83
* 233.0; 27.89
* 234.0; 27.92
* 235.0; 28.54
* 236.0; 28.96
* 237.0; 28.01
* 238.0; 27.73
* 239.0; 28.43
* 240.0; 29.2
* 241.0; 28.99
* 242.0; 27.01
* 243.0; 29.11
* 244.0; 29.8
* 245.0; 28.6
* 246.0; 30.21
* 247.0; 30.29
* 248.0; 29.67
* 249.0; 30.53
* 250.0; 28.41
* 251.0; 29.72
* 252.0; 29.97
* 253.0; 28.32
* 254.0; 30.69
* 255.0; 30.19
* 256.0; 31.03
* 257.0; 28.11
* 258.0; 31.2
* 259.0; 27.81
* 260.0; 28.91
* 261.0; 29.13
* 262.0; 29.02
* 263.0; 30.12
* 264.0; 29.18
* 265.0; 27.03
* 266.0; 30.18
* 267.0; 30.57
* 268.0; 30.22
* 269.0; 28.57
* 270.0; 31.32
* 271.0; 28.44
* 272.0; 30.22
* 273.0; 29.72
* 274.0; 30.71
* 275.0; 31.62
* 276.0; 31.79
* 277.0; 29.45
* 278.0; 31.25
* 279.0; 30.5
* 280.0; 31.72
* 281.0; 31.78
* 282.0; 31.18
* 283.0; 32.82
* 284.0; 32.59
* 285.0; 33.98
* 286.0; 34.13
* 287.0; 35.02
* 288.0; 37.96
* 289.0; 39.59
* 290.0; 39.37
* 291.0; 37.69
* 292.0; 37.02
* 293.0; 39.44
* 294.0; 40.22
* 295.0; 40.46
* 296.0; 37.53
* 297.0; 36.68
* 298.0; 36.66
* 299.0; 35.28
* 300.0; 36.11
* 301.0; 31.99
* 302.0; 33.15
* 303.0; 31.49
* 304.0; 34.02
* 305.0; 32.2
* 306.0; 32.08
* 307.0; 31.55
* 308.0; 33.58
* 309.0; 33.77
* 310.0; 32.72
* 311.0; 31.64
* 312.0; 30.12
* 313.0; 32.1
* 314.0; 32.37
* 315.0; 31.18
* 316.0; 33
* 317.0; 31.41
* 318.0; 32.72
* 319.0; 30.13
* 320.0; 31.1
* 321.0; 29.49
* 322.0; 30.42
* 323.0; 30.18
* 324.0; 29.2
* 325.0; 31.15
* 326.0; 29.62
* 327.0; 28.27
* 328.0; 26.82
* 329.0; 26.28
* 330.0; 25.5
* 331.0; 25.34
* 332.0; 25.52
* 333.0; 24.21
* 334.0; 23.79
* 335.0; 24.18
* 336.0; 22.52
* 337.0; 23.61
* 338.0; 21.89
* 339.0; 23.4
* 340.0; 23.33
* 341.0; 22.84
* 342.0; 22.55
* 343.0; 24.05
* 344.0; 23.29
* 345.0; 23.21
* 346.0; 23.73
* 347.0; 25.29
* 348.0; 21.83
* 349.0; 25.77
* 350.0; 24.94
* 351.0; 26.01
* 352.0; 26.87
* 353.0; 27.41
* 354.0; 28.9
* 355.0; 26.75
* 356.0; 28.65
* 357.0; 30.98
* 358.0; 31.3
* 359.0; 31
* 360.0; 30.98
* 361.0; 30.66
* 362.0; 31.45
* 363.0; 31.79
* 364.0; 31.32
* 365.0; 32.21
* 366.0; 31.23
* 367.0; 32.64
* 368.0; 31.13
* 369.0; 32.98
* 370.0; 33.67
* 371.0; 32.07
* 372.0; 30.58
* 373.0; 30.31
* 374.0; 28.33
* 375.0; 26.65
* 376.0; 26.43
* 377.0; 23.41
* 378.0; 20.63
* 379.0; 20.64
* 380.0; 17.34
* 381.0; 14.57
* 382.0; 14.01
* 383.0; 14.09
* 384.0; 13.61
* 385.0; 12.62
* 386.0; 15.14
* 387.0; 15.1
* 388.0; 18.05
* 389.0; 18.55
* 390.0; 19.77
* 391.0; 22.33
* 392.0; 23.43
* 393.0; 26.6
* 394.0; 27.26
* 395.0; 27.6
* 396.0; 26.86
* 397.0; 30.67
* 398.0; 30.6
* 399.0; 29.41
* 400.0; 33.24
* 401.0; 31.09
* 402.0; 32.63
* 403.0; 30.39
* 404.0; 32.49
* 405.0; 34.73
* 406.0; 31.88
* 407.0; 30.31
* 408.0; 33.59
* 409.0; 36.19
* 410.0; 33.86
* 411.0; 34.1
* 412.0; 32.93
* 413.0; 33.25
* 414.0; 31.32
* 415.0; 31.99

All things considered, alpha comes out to 29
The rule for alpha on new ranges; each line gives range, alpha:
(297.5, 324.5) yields 32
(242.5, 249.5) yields 30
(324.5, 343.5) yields 24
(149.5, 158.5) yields 29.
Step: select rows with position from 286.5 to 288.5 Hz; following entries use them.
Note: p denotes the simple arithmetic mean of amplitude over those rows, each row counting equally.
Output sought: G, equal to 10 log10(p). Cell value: 15.6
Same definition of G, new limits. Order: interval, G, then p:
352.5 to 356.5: 14.5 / 27.9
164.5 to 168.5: 15.0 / 31.6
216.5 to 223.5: 14.5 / 28.2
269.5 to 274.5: 14.8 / 30.1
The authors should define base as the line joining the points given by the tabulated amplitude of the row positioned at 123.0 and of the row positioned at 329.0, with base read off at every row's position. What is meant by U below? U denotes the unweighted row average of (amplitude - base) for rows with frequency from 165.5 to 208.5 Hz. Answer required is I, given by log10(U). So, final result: 0.50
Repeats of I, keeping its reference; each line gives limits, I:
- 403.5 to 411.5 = 0.87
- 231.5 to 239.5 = 0.27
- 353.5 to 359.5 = 0.53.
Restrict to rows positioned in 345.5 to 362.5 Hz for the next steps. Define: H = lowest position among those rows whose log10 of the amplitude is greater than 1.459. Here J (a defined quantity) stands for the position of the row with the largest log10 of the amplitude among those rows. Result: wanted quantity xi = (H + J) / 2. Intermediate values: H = 354.0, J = 362.0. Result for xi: 358.0 Hz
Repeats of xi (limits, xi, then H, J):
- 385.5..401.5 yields 398.5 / 397.0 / 400.0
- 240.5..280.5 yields 258.5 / 241.0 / 276.0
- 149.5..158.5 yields 152.0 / 151.0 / 153.0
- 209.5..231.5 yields 213.5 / 211.0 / 216.0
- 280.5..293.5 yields 285.0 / 281.0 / 289.0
